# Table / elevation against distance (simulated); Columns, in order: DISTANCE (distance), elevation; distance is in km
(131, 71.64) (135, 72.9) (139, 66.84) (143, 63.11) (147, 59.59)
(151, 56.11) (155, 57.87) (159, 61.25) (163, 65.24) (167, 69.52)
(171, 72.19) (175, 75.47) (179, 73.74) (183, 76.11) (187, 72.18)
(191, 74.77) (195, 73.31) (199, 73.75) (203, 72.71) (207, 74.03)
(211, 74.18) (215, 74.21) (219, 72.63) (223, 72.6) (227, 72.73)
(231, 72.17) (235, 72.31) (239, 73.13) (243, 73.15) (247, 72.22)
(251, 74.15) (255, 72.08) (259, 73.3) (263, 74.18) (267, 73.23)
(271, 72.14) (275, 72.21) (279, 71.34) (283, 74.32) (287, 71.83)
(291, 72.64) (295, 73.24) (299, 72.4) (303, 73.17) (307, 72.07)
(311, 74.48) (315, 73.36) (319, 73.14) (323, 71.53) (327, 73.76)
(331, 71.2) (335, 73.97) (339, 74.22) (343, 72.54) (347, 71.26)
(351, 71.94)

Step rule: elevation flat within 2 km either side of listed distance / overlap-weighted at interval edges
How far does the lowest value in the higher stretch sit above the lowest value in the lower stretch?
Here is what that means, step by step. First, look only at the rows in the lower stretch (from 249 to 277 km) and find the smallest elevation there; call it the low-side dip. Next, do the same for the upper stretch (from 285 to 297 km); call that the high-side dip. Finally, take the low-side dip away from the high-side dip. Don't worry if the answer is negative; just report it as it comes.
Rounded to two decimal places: -0.25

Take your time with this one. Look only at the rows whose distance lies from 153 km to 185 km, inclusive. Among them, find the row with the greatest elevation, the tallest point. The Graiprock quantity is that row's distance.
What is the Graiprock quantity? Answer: 183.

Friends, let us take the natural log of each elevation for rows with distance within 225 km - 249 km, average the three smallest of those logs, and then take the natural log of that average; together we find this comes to 1.45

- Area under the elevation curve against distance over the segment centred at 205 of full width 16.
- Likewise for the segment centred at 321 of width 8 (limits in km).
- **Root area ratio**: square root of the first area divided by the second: 1.43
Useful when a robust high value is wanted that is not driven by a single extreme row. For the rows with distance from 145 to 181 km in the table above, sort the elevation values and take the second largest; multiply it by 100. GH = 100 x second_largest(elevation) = 7374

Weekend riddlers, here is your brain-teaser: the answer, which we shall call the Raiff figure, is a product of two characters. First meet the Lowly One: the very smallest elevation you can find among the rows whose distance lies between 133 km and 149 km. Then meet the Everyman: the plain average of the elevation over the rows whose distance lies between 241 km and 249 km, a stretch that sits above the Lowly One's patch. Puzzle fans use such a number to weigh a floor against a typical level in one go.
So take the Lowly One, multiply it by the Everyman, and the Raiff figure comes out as 4331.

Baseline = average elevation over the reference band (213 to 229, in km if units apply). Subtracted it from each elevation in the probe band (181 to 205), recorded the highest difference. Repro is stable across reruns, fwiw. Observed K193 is 3.07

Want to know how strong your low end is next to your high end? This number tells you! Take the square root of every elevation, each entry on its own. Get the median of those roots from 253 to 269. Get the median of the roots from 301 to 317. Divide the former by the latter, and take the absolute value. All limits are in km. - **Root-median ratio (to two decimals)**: 1.00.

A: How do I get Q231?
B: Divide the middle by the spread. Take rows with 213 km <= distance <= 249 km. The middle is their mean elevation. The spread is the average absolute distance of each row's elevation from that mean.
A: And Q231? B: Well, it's 155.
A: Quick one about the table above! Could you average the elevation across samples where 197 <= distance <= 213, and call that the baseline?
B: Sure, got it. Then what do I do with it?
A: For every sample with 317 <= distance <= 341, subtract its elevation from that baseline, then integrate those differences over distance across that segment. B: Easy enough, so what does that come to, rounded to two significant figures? 17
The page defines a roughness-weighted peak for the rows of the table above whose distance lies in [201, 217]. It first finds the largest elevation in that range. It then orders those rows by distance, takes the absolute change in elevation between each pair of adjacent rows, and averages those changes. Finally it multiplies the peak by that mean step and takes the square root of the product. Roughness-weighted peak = 6.1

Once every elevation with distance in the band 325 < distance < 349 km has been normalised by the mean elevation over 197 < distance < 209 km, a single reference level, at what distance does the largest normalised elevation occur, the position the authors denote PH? 339 km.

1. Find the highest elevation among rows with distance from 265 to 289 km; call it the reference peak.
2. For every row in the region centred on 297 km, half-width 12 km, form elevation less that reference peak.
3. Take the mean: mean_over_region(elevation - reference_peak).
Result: -1.8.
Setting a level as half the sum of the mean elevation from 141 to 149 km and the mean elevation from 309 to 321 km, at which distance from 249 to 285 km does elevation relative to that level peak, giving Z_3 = 283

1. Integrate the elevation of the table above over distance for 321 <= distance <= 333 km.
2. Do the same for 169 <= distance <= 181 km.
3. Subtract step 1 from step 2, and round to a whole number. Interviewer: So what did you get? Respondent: 20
